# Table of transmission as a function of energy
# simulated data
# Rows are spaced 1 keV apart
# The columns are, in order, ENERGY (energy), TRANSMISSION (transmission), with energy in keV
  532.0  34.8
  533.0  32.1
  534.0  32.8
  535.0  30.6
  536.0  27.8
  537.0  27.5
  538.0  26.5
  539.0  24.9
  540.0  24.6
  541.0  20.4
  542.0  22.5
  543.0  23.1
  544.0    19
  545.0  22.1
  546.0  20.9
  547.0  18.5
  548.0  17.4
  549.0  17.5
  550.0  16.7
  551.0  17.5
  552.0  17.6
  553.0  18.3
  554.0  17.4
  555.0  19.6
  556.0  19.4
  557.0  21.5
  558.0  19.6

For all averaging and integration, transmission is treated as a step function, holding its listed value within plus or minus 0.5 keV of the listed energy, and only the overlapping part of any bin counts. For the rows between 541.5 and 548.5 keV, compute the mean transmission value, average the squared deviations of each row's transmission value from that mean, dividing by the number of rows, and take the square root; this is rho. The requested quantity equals 2.0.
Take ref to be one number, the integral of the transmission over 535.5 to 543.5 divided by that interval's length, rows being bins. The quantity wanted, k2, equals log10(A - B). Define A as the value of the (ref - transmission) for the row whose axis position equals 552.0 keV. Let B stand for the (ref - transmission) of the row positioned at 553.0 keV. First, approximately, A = 7.06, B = 6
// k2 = -0.2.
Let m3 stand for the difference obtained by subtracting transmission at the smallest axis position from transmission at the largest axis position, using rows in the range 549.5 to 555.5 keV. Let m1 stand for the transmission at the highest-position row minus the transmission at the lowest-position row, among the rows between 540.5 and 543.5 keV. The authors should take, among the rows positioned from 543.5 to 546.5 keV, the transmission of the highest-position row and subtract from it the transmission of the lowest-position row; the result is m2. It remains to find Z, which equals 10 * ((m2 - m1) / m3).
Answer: -3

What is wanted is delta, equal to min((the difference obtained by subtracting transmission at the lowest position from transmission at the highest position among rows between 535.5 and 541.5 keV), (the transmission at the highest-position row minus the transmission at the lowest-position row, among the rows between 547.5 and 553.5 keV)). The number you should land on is -7.4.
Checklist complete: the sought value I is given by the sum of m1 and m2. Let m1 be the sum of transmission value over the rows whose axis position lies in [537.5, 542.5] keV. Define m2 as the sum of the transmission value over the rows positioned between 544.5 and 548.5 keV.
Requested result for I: 198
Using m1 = 119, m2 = 79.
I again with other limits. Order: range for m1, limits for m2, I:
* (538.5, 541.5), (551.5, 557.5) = 184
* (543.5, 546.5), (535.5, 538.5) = 144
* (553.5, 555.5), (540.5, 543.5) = 103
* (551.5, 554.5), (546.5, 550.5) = 123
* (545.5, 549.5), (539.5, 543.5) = 165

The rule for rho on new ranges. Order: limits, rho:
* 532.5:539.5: 2.8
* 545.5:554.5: 1.1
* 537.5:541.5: 2.3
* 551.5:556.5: 0.9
